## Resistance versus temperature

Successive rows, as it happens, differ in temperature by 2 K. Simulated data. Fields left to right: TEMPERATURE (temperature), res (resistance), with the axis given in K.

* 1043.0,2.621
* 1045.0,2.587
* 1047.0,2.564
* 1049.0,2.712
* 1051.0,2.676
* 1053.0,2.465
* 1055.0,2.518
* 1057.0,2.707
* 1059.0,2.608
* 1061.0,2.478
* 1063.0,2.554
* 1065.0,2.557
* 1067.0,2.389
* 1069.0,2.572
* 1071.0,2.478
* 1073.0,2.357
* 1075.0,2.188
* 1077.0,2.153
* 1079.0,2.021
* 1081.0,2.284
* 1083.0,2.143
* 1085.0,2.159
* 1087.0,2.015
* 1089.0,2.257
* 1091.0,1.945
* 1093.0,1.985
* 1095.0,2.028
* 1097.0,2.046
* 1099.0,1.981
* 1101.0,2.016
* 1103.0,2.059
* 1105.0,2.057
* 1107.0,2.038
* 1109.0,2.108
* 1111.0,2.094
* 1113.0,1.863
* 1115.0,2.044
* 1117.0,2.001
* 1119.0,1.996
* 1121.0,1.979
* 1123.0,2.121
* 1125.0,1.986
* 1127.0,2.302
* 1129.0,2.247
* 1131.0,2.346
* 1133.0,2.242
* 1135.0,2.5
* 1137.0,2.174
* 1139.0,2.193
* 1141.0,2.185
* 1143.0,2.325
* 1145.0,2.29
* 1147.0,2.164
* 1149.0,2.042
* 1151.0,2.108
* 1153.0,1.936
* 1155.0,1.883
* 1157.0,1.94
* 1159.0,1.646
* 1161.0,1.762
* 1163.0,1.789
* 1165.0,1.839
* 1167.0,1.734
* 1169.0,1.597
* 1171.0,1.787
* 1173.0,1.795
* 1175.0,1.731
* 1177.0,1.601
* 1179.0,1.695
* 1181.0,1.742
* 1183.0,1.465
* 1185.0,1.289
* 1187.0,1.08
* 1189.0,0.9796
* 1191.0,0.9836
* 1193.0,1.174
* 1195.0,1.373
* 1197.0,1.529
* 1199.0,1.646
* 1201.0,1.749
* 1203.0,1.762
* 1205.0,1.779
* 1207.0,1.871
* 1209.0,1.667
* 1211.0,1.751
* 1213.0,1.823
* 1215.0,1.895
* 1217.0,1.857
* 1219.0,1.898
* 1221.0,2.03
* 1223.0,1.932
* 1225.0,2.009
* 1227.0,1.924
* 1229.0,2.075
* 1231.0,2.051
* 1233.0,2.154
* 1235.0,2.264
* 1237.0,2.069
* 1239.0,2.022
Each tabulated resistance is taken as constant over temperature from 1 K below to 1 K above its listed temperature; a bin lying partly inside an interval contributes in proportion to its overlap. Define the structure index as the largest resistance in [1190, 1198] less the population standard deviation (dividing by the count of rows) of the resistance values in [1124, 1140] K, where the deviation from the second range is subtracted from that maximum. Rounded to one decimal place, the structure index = 1.4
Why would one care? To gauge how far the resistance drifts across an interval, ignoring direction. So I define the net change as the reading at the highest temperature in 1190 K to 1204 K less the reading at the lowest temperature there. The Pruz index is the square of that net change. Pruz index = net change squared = 0.61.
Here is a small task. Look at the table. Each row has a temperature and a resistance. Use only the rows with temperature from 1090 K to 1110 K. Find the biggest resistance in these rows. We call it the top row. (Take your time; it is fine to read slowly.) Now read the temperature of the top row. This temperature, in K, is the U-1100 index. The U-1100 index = 1109.0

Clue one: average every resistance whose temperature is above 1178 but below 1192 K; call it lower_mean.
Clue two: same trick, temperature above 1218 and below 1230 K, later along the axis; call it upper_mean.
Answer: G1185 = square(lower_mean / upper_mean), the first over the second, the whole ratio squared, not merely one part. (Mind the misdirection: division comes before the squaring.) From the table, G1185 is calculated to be 0.4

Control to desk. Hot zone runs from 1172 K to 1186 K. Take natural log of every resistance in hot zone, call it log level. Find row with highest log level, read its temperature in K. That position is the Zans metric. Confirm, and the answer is 1173.0 K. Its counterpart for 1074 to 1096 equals 1081.0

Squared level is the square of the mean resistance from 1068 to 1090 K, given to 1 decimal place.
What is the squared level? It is 5.0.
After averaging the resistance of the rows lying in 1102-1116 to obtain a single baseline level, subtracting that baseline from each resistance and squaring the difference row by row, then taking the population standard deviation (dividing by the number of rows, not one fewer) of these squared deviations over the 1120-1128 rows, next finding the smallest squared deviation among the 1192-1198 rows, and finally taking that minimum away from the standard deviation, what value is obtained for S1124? -0.230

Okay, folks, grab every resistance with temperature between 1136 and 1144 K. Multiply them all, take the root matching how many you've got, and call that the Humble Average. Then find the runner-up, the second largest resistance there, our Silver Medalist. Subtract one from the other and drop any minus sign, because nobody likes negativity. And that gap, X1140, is 0.0254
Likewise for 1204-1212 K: 0.0135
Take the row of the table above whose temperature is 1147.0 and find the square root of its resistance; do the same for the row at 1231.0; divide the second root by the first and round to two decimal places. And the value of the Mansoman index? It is 0.97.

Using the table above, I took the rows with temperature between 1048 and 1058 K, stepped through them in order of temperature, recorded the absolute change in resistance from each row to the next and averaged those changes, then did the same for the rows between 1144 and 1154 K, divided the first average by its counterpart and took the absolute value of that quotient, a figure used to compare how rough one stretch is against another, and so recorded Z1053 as 1.0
